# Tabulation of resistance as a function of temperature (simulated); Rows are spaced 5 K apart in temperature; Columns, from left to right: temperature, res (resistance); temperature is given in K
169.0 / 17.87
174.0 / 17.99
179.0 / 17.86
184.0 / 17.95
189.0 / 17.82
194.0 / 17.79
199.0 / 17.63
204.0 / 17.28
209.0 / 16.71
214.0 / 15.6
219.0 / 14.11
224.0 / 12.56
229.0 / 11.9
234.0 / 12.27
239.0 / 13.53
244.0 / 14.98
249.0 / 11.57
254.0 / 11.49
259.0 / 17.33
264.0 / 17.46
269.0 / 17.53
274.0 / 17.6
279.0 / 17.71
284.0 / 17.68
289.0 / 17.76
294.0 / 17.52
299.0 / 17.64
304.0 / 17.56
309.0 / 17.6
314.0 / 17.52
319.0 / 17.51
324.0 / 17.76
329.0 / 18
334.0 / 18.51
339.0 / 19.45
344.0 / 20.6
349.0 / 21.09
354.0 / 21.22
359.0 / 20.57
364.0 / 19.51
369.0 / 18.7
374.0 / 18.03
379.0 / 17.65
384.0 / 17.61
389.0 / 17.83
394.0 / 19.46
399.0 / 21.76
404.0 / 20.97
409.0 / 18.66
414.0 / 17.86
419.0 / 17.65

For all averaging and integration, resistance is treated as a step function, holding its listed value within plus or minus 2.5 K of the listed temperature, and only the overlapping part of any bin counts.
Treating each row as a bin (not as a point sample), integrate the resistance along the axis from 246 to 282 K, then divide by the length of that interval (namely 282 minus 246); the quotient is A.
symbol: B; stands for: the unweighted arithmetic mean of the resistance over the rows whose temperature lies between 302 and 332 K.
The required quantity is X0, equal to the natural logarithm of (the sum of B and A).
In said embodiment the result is 3.51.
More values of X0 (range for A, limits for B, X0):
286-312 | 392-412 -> 3.63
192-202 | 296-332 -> 3.57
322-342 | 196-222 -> 3.55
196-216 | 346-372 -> 3.61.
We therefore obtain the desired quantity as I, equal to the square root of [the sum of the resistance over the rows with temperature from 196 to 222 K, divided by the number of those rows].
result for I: 4.0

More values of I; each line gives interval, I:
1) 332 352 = 4.5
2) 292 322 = 4.2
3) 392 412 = 4.5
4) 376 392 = 4.2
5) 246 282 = 4.0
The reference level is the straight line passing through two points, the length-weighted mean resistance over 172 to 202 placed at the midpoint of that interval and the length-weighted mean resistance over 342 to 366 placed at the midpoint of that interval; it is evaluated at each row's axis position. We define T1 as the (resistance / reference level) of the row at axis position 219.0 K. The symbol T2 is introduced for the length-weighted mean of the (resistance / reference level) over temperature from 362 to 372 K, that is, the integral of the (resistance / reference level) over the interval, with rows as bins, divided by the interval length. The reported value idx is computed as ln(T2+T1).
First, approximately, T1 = 0.77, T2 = 0.91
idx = 0.52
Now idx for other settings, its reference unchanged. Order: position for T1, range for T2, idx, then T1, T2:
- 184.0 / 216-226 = 0.56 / 1.01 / 0.73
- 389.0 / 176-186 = 0.62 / 0.84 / 1.01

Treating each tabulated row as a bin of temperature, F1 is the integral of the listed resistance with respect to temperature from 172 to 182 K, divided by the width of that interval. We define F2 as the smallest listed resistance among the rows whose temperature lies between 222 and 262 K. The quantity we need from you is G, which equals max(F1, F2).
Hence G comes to 17.9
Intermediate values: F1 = 17.9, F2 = 11.49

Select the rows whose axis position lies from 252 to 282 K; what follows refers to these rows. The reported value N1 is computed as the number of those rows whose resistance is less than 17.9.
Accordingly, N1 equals 6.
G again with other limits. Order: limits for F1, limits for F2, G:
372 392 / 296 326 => 17.8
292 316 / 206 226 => 17.6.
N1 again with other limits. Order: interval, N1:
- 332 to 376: 0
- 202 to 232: 6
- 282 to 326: 9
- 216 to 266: 10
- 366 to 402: 3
